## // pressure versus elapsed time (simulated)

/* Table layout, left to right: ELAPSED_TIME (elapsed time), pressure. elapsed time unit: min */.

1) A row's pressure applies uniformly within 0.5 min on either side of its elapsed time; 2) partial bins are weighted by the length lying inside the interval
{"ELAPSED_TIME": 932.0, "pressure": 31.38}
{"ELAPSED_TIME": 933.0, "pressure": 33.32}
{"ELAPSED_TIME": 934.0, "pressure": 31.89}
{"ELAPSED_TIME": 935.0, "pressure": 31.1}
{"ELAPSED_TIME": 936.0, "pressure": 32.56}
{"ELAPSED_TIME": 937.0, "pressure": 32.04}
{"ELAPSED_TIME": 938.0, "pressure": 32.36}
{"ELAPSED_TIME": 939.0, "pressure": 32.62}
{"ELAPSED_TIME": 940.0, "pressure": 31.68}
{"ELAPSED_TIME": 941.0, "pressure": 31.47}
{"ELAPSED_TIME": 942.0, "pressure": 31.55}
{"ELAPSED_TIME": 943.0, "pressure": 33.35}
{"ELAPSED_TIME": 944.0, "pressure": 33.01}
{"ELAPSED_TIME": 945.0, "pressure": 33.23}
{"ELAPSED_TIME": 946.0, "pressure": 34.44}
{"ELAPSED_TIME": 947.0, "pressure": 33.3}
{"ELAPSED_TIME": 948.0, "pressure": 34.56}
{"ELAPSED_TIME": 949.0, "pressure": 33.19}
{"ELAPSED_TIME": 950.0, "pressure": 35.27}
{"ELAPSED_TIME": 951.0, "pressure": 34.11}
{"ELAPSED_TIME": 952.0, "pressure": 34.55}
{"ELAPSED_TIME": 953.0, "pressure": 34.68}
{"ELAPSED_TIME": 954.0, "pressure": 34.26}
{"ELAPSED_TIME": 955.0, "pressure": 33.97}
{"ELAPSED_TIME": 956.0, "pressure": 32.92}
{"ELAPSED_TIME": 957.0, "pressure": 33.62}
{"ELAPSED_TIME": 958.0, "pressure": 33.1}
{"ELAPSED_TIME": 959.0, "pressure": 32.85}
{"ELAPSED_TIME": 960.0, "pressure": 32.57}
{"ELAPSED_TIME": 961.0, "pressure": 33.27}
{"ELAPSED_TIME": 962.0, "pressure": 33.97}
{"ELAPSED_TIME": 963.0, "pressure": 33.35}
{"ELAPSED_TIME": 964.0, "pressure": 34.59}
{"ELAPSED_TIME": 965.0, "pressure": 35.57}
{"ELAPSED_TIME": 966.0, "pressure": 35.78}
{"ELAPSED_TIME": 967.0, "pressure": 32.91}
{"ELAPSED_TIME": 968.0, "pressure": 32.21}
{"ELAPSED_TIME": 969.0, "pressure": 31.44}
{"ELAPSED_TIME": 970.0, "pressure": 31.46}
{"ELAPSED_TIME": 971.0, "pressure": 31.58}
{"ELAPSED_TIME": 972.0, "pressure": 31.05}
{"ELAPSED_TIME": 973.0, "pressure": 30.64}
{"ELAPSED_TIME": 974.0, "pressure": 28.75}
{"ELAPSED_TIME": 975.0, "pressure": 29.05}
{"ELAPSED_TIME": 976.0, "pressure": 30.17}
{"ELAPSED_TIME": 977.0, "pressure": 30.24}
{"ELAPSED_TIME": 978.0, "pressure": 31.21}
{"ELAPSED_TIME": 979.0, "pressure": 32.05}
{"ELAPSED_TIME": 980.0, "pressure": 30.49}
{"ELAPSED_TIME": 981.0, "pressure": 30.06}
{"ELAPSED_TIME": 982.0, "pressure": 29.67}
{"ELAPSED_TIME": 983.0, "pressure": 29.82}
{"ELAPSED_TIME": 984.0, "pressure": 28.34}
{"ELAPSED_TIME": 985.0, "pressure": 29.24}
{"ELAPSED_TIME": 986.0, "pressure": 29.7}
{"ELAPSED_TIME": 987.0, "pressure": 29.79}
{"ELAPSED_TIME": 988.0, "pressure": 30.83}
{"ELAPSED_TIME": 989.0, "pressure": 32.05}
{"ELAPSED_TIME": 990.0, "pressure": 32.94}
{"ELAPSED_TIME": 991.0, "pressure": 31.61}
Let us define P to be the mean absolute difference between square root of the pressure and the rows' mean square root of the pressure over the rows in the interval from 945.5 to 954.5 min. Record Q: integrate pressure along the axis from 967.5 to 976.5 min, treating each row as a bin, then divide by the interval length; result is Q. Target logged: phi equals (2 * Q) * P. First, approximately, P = 0.04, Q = 31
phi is 2.6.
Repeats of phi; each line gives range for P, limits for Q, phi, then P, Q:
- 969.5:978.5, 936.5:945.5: 4.8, 0.07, 32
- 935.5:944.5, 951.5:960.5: 3.2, 0.05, 34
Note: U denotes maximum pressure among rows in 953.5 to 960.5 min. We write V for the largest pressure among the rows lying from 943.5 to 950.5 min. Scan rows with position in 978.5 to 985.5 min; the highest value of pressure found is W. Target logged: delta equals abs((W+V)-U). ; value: 33.1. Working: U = 34.26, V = 35.27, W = 32.05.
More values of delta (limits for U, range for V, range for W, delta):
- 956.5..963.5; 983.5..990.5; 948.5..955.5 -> 34.2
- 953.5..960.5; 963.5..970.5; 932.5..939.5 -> 34.8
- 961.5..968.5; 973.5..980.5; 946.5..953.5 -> 31.5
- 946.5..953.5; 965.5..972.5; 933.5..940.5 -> 33.1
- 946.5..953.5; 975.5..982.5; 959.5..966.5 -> 32.6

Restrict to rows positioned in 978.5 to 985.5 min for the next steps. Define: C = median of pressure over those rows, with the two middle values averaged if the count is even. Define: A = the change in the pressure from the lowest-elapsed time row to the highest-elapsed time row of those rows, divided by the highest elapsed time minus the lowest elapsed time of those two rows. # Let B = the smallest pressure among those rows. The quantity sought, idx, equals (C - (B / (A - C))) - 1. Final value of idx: 29.8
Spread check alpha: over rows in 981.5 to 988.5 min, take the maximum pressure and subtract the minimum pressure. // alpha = 2.5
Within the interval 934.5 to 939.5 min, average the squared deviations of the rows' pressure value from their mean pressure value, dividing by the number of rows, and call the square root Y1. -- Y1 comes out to 0.6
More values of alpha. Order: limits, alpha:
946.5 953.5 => 2.1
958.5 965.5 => 3.0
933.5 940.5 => 1.5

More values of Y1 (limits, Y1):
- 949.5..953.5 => 0.4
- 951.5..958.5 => 0.6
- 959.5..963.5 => 0.5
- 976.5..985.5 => 1.0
